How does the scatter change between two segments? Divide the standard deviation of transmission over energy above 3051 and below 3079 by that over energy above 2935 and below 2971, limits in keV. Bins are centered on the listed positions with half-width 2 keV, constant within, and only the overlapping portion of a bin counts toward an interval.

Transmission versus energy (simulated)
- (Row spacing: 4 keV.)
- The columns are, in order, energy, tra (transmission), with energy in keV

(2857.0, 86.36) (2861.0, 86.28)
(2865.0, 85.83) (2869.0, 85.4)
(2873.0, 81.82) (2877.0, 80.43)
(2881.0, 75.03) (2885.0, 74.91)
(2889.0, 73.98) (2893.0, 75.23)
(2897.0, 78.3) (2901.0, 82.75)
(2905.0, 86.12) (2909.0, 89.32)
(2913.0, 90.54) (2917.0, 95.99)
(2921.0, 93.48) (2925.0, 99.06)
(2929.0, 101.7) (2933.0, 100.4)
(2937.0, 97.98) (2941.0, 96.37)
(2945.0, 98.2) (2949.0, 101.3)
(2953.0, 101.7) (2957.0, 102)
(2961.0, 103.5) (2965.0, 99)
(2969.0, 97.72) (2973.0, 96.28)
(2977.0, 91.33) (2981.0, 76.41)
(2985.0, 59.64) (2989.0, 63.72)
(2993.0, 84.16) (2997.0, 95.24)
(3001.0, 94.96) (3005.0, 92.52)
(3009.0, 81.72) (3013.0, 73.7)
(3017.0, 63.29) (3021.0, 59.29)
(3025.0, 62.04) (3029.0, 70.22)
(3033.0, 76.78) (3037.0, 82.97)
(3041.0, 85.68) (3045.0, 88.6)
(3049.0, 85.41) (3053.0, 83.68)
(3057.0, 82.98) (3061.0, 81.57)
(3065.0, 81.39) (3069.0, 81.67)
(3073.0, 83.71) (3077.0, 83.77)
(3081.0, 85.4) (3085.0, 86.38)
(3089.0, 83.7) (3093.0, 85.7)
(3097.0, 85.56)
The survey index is 0.45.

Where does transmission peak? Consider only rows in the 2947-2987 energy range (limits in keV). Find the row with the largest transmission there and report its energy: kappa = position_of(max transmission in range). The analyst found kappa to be 2961.0 keV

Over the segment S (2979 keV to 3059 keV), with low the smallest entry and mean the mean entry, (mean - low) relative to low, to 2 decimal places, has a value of 0.32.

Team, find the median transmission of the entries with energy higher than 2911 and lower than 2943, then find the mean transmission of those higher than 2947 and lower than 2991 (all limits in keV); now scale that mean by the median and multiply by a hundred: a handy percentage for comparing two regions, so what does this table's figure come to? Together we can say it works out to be 93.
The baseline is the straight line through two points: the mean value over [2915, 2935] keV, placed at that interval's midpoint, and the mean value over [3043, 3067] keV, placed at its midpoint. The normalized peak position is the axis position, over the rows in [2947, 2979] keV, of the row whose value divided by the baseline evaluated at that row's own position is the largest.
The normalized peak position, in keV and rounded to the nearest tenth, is 2961.0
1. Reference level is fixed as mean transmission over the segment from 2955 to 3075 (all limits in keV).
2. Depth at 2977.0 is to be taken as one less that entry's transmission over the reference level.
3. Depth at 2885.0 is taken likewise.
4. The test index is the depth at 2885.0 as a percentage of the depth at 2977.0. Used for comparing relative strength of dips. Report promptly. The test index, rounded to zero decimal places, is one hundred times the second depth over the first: -90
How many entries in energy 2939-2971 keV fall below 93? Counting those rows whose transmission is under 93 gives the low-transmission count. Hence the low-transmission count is 0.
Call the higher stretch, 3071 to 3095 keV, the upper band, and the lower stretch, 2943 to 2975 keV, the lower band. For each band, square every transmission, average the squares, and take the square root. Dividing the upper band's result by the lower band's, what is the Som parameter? 0.85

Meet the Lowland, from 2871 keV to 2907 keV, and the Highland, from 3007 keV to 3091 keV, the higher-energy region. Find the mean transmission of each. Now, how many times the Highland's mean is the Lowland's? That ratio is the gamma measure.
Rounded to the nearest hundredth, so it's 0.99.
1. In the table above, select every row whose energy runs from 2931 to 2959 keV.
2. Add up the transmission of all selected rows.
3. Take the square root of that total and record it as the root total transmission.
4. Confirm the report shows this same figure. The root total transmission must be 26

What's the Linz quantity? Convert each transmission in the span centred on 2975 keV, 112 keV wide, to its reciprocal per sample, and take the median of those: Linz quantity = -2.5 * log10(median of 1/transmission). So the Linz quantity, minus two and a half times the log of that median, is 4.95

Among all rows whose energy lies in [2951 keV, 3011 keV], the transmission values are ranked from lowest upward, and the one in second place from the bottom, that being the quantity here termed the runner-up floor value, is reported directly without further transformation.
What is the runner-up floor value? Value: 63.72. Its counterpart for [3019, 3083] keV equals 62.04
